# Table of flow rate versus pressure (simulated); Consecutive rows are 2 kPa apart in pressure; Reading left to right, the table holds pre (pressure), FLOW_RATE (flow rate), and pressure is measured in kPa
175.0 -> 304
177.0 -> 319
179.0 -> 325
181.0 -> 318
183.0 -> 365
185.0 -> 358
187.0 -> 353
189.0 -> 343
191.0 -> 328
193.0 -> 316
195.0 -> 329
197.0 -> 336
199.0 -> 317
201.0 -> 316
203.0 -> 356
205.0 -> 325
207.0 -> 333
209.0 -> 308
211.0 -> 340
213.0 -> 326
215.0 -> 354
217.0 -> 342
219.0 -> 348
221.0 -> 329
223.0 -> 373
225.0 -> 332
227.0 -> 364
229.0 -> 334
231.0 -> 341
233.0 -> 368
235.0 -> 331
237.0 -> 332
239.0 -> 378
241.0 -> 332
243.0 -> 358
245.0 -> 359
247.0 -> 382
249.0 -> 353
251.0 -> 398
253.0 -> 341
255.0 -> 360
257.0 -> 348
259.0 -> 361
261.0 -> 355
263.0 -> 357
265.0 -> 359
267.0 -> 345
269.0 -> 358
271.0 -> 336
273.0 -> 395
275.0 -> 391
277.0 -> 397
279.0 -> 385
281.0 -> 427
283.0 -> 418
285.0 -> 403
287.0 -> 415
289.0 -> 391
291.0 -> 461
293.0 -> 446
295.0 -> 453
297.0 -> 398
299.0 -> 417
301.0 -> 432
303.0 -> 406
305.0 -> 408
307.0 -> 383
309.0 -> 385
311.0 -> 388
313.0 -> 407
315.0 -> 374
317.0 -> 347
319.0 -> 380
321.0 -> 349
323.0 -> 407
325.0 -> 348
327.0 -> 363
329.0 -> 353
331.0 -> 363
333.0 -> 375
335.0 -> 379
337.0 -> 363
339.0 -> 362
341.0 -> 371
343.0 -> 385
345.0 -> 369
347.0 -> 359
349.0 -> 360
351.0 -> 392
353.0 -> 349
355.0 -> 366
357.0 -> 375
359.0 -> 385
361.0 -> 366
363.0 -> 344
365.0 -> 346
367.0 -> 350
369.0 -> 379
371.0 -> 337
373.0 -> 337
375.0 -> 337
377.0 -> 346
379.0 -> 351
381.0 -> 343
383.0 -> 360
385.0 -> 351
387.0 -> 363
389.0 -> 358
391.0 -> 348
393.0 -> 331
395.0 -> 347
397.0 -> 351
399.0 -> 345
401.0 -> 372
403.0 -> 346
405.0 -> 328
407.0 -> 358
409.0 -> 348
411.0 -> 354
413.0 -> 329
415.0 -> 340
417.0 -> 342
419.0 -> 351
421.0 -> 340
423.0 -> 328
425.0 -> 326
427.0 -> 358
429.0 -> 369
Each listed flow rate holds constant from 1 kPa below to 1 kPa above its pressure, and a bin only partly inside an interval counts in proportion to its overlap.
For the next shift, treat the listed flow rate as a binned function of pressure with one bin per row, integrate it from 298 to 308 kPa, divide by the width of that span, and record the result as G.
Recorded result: 409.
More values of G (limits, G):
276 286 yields 406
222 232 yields 349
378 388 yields 354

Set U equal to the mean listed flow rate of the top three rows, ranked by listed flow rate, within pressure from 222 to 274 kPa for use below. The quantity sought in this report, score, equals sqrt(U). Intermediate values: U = 392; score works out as 19.8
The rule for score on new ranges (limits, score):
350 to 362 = 19.6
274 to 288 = 20.5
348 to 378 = 19.6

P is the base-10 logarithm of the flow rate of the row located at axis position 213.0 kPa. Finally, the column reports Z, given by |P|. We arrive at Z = 2.51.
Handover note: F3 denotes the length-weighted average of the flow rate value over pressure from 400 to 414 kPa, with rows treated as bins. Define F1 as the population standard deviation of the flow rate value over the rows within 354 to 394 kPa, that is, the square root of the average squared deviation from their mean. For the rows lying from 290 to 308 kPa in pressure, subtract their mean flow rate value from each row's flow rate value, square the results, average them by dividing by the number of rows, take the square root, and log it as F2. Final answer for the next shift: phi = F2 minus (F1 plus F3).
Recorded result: -337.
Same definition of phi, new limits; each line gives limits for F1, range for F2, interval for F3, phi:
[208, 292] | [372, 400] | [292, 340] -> -410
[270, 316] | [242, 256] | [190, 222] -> -341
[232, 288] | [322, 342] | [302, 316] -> -405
